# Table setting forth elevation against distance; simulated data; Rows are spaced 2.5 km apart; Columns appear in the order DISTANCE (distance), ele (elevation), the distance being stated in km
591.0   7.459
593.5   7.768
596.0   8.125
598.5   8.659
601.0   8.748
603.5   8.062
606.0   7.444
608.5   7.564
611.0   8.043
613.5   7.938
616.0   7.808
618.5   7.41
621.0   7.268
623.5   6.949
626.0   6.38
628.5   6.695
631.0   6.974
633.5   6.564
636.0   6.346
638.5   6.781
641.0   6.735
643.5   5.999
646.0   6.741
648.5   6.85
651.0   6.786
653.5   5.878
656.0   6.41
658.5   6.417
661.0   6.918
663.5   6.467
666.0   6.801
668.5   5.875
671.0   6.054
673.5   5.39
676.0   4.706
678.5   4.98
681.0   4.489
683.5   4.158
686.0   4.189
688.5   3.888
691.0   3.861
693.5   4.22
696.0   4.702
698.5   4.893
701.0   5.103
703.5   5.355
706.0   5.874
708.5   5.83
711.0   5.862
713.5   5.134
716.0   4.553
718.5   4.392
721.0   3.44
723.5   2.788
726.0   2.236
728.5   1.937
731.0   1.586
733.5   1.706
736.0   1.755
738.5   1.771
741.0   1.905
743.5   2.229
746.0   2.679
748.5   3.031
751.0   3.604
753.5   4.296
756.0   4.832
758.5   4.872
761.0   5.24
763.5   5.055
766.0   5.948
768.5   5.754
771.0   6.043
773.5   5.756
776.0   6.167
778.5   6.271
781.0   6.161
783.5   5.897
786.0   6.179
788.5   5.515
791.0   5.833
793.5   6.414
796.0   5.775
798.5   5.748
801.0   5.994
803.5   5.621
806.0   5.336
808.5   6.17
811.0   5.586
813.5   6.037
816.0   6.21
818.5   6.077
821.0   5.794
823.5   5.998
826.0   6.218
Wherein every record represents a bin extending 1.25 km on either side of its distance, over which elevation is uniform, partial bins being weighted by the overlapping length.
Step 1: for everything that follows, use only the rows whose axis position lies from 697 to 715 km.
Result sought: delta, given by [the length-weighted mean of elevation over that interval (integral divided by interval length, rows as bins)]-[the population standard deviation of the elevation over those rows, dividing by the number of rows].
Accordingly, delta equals 5.0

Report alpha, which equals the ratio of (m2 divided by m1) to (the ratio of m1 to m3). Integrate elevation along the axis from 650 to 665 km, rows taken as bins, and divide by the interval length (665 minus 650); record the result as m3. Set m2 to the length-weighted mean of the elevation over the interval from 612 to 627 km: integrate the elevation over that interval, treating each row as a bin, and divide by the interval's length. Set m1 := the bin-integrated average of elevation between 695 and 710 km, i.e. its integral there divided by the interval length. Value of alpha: 1.7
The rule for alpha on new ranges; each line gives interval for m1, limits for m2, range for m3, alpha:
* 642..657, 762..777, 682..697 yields 0.6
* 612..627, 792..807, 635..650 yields 0.7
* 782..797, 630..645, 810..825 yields 1.1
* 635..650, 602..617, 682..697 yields 0.8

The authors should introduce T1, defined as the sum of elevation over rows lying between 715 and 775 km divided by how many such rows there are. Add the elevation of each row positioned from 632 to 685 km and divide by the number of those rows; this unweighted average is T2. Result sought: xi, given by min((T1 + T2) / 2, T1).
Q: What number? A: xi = 3.6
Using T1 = 3.6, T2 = 6.1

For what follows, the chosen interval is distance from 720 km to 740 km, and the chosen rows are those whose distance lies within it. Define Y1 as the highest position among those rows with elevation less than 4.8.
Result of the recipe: 738.5 km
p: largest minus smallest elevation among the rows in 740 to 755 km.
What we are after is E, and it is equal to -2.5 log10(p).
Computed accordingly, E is -0.95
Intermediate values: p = 2.39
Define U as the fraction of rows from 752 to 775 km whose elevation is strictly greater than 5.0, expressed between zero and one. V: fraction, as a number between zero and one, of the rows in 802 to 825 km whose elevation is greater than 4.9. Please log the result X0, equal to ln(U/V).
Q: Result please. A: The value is -0.4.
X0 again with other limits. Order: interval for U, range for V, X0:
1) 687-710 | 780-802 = -0.8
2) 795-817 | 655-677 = 0.1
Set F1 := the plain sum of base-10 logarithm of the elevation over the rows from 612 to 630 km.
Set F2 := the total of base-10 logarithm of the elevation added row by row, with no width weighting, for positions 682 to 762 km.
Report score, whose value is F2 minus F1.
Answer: 12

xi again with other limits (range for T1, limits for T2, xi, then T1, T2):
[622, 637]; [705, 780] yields 5.4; 6.7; 4.1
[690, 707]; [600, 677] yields 4.9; 4.9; 6.8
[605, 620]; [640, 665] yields 7.1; 7.7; 6.5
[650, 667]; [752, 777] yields 6.0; 6.5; 5.4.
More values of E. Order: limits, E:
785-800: 0.12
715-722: -0.12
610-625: -0.10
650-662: -0.04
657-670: -0.05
